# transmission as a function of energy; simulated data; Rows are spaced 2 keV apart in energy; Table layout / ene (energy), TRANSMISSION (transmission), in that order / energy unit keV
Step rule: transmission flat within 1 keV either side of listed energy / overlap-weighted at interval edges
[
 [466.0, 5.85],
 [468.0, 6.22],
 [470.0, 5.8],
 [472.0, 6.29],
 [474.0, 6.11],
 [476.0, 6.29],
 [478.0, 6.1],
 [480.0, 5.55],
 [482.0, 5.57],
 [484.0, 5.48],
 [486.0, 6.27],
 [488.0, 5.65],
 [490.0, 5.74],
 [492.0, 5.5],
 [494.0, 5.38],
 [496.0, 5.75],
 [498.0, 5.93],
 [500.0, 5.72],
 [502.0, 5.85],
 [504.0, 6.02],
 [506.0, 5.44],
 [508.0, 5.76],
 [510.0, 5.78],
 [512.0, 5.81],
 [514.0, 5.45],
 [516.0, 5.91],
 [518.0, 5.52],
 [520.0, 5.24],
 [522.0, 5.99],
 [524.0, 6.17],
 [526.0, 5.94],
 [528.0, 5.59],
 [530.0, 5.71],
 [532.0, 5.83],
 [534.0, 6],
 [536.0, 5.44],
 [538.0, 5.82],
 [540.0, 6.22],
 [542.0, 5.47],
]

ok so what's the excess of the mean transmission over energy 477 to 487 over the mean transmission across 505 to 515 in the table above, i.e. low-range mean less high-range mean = 0.15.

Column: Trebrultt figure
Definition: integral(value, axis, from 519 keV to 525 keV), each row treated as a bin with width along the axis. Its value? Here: 34.8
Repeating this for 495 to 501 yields 34.8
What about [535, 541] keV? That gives 35.0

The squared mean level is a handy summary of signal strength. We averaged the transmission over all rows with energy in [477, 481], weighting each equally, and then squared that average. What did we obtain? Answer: 33.9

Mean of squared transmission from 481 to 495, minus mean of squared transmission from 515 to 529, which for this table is -1.3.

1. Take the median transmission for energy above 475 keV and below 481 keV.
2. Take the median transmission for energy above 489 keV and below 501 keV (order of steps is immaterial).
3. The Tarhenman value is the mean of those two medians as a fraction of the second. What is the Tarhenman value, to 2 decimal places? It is 1.03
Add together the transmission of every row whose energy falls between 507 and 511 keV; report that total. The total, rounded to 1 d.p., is 11.5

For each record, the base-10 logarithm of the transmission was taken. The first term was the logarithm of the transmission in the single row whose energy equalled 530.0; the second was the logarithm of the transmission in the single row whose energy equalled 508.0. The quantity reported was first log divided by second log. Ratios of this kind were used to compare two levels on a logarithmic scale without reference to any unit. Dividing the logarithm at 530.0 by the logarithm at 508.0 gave 1.00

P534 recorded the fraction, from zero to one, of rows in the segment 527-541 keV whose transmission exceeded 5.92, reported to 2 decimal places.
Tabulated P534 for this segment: 0.29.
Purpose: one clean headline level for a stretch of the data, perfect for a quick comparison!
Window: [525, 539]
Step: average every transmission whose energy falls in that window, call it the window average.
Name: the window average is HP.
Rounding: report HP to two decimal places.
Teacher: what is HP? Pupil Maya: 5.76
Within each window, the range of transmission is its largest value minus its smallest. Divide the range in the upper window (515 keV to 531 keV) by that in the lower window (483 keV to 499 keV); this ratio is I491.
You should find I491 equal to 1.0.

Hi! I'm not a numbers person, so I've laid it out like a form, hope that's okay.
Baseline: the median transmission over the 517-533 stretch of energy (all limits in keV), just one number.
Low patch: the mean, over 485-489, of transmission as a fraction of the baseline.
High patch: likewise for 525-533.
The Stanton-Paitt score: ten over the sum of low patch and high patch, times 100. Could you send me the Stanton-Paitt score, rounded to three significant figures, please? 492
